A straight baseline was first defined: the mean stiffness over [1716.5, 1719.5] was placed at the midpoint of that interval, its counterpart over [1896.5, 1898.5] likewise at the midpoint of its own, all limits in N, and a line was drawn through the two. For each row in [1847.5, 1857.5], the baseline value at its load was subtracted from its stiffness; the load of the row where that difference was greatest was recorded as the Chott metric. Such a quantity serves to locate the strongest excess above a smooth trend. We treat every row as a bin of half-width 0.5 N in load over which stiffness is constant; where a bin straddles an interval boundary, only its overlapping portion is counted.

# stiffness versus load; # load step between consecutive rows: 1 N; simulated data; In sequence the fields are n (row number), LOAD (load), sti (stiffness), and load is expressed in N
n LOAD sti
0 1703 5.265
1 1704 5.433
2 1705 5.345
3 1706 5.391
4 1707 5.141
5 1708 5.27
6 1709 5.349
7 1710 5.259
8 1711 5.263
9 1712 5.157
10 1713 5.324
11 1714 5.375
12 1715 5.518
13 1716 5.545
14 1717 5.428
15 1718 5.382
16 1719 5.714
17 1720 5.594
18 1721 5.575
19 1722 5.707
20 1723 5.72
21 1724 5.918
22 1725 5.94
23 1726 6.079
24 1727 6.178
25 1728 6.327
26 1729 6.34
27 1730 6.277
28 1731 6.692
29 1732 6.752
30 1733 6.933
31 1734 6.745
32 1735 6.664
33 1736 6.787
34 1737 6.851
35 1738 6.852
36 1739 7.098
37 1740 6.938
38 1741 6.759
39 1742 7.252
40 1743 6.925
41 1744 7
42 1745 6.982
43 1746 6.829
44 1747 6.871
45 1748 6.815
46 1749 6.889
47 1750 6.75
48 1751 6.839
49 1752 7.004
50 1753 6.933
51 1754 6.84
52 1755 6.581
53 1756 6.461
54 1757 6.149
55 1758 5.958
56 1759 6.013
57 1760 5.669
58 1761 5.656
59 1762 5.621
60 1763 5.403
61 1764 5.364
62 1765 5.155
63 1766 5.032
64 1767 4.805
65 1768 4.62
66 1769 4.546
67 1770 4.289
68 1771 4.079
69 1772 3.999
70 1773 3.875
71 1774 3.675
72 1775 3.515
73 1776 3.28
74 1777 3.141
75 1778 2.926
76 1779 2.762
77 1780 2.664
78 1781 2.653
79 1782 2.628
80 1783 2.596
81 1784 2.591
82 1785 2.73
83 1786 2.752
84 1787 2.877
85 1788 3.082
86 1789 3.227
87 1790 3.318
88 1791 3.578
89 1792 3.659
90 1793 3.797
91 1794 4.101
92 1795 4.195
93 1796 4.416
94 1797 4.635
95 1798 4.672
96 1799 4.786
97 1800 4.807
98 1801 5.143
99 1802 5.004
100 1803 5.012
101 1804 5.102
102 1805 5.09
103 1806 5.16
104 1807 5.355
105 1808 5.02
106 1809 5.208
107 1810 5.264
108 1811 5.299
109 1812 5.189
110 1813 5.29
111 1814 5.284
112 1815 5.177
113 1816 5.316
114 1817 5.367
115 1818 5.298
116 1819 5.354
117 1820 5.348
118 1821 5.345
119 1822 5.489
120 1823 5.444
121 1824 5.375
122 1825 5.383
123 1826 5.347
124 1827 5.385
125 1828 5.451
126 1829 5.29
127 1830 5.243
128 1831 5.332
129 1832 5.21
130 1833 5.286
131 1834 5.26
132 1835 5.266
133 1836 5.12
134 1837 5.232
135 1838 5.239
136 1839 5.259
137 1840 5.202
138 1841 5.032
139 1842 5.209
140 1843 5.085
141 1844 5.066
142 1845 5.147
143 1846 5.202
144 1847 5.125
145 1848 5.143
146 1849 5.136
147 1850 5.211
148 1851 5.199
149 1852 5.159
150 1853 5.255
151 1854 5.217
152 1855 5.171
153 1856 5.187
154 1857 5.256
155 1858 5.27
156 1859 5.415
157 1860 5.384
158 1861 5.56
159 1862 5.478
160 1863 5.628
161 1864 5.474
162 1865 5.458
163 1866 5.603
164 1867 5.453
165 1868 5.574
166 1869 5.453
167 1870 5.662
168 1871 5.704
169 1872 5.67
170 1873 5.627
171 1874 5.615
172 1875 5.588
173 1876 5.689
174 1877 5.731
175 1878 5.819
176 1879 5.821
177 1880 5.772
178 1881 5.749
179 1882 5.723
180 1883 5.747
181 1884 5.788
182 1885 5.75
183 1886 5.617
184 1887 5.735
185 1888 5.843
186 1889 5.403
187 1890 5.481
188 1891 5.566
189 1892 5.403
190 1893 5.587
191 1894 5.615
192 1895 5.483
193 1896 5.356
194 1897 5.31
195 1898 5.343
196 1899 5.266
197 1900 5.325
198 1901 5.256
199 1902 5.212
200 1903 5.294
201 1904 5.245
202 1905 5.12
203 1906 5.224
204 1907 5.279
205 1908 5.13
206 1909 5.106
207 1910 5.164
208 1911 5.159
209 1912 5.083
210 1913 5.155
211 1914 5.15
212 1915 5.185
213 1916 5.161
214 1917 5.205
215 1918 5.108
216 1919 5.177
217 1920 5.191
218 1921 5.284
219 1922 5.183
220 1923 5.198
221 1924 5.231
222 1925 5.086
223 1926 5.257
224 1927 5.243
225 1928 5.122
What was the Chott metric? 1857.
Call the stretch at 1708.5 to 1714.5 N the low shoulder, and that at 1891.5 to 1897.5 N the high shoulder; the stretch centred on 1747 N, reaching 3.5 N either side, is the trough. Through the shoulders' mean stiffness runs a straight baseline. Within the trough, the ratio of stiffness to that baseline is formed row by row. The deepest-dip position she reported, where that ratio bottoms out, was 1750 N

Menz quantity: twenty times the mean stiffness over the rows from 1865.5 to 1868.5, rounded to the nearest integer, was 111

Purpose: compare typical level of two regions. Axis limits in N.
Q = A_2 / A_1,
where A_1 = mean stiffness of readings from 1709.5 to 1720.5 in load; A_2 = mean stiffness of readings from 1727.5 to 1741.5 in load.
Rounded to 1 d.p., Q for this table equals 1.2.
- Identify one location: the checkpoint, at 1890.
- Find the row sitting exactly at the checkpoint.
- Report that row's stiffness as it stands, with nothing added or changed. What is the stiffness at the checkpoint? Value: 5.481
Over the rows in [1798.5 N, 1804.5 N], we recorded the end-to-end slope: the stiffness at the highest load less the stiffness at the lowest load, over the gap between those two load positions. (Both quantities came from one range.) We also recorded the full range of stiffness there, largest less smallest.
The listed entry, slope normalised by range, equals 0.18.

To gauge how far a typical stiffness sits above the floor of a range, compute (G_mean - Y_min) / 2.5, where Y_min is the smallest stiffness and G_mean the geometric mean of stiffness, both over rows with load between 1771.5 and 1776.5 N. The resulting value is 0.15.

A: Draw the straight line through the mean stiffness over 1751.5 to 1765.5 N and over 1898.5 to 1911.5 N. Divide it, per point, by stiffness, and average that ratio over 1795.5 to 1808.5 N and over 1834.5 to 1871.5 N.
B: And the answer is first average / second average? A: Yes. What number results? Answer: 1.13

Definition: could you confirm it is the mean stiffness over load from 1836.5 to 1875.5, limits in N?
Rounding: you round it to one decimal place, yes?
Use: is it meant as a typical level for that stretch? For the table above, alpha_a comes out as 5.3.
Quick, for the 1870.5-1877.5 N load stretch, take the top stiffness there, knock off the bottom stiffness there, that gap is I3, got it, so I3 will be 0.14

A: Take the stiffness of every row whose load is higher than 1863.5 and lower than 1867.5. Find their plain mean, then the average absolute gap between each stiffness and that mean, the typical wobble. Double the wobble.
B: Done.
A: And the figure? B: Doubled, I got 0.11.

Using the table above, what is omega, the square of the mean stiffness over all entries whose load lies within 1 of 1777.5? 9.2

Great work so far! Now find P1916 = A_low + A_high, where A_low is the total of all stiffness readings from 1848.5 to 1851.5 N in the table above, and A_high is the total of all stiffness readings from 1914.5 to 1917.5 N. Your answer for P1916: 31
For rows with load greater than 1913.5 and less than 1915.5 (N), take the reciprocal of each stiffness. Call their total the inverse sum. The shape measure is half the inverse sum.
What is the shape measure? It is 0.194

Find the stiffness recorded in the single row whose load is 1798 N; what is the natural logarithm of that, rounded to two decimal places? 1.54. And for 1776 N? 1.19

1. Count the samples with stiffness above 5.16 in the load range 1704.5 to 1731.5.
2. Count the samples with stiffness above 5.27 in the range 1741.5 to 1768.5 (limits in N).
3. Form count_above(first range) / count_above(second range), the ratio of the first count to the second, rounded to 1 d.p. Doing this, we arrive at 1.1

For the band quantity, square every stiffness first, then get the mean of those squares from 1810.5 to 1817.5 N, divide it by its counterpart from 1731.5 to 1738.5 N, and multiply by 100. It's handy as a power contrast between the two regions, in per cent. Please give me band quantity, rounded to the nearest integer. 60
